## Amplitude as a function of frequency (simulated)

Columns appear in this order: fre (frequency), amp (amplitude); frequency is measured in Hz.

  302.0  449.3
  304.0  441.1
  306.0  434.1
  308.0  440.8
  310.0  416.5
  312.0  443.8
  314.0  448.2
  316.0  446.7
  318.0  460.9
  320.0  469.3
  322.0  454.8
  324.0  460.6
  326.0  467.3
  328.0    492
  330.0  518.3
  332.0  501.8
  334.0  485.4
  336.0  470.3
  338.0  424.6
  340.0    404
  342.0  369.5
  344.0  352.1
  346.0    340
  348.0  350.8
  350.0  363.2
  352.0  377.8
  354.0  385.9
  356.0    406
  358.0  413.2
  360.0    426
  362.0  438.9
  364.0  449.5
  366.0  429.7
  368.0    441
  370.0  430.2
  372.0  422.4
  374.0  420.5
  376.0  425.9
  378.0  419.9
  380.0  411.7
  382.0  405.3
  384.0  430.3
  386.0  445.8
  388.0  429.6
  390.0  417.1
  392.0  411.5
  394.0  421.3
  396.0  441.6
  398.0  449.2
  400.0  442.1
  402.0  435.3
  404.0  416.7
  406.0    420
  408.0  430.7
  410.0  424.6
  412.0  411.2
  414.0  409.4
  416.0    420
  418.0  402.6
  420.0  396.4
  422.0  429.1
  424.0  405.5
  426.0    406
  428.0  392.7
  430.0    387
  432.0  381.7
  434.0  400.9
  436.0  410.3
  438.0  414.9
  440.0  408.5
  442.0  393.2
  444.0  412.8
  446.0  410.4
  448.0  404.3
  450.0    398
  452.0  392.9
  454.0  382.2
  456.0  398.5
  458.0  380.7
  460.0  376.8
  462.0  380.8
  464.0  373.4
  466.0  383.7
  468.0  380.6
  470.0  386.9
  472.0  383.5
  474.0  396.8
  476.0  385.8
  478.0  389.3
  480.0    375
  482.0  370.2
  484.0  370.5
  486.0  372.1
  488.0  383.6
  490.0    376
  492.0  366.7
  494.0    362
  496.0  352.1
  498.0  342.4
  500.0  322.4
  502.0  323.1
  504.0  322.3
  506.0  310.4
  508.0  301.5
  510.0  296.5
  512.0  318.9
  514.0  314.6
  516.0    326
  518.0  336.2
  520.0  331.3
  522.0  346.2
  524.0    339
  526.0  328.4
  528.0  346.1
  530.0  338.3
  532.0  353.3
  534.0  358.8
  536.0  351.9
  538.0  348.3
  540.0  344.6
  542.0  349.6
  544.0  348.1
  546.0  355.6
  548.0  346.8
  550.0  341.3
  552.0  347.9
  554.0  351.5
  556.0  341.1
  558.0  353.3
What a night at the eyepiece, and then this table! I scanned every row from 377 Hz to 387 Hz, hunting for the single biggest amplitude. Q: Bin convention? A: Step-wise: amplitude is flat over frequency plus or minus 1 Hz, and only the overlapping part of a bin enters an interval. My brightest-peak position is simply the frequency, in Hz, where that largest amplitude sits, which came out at 386.0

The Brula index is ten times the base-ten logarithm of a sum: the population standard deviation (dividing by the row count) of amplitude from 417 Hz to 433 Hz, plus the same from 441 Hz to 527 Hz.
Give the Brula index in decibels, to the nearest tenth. 16.6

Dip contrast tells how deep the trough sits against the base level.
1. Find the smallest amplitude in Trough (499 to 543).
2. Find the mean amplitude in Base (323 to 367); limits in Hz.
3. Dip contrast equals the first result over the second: 0.70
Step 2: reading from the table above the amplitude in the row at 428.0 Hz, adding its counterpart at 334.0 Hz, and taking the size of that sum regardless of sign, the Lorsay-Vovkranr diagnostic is 878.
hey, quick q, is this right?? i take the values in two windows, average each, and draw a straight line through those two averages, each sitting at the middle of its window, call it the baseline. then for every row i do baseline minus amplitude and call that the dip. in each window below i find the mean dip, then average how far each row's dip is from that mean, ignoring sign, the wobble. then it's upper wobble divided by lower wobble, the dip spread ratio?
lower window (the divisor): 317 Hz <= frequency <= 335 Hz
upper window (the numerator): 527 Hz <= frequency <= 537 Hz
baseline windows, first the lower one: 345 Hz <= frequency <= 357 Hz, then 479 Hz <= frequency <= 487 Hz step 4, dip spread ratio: 0.33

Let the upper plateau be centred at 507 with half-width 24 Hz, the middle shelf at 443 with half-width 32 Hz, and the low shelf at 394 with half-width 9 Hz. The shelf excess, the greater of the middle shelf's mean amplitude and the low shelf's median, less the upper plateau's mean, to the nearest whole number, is 97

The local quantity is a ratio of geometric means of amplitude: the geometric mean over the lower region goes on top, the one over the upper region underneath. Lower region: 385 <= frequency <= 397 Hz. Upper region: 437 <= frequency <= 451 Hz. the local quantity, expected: 1.05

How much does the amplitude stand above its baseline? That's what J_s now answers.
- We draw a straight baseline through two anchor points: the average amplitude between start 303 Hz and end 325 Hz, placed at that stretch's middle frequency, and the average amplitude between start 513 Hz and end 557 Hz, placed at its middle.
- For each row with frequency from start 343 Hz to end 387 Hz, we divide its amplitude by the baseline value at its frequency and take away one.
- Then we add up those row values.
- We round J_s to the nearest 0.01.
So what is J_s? -0.73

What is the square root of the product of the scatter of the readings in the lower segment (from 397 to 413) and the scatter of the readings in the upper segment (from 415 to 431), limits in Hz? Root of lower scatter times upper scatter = 13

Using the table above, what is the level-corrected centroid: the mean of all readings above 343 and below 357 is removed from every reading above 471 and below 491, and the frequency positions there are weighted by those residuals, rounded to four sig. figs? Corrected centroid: 478.6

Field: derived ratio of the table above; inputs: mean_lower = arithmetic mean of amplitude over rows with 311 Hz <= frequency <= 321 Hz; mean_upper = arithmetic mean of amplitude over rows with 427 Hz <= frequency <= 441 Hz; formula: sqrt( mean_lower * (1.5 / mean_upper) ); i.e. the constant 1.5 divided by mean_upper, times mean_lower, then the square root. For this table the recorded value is 1.31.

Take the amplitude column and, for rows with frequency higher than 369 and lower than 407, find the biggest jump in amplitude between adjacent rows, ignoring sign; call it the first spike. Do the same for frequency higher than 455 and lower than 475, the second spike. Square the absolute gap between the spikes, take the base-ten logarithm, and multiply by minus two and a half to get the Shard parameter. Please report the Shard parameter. -4.3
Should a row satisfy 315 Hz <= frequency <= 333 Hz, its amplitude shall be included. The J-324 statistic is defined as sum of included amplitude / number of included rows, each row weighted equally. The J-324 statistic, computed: 475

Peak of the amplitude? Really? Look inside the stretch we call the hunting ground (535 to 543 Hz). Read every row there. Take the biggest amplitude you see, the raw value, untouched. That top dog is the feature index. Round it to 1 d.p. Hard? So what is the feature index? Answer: 351.9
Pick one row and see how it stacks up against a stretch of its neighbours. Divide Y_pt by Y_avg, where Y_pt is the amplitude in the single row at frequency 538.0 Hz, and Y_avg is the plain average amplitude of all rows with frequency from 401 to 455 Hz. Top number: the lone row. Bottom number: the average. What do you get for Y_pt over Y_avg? 0.86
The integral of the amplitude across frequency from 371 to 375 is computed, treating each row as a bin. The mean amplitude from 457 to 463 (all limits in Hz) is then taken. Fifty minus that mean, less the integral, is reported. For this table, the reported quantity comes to -2015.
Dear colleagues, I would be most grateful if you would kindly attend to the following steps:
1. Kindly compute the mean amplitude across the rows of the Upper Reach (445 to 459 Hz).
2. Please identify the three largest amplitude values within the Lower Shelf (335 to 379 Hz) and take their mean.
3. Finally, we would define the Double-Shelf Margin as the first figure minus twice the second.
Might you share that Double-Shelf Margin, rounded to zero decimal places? -512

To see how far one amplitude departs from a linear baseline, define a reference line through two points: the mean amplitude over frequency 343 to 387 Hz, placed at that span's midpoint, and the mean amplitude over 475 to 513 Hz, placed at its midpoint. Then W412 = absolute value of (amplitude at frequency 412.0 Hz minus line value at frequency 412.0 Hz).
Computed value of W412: 24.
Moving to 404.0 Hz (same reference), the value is 26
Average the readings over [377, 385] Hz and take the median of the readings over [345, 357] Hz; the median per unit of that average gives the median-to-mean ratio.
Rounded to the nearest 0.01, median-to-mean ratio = 0.89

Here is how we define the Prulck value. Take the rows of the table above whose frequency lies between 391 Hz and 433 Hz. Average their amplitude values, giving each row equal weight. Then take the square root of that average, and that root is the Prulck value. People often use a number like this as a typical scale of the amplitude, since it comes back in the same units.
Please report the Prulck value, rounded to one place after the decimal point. 20.4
